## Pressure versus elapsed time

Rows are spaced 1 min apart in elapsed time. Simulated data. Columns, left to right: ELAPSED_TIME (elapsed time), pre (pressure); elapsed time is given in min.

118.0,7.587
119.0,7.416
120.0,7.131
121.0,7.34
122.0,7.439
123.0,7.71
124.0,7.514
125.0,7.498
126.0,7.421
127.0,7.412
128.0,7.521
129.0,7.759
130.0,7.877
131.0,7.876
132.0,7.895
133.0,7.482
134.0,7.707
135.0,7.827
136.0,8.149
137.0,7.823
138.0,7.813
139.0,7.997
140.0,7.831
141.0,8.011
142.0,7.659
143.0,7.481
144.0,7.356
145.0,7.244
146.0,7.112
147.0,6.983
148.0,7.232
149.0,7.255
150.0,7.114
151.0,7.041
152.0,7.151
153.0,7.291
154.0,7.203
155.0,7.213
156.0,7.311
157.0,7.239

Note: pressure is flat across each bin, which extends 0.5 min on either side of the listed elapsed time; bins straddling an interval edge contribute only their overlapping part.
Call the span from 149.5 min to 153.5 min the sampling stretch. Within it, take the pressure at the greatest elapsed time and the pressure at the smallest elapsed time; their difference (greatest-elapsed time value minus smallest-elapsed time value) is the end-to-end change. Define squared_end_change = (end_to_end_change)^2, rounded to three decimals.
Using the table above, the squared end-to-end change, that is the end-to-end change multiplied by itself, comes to 0.031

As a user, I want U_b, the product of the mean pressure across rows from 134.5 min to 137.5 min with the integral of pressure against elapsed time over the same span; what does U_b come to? 189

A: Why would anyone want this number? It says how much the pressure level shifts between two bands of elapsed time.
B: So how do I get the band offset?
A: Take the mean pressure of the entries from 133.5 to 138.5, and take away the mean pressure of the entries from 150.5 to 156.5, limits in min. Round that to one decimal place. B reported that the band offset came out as 0.7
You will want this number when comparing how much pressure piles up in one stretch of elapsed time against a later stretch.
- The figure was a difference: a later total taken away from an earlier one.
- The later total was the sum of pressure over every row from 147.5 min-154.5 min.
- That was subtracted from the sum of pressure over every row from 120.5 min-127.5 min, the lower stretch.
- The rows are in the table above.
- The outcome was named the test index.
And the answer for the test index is 2.0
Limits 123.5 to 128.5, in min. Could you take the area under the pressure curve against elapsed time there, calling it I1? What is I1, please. 37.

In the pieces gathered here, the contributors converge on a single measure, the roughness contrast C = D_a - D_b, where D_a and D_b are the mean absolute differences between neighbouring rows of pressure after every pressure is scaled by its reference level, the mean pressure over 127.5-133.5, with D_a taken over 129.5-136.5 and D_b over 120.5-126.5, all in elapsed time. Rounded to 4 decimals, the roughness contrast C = 0.0067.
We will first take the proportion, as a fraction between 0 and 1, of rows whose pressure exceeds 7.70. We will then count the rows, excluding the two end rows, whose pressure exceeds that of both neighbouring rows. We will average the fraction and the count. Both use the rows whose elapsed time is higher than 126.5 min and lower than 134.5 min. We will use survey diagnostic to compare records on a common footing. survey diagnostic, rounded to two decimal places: 1.31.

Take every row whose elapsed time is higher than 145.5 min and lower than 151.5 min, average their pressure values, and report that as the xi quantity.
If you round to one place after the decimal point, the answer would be 7.1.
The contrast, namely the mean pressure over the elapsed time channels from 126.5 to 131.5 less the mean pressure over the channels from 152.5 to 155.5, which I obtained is 0.45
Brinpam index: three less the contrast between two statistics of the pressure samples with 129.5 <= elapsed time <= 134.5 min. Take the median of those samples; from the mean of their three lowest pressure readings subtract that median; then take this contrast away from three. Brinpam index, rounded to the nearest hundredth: 3.19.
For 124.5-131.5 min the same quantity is 3.08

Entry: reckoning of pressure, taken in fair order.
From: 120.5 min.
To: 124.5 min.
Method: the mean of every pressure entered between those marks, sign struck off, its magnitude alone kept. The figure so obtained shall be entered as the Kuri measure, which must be 7.5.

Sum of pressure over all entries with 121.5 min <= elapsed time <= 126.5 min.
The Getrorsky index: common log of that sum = 1.57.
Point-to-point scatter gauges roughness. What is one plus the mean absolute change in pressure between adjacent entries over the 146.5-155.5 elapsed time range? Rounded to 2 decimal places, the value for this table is 1.10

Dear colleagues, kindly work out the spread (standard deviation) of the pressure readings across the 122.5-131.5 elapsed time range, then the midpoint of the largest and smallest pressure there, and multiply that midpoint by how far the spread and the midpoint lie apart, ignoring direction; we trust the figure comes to 57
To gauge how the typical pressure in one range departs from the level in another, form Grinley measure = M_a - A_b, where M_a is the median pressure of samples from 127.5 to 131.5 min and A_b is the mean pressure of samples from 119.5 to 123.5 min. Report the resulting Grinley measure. 0.41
